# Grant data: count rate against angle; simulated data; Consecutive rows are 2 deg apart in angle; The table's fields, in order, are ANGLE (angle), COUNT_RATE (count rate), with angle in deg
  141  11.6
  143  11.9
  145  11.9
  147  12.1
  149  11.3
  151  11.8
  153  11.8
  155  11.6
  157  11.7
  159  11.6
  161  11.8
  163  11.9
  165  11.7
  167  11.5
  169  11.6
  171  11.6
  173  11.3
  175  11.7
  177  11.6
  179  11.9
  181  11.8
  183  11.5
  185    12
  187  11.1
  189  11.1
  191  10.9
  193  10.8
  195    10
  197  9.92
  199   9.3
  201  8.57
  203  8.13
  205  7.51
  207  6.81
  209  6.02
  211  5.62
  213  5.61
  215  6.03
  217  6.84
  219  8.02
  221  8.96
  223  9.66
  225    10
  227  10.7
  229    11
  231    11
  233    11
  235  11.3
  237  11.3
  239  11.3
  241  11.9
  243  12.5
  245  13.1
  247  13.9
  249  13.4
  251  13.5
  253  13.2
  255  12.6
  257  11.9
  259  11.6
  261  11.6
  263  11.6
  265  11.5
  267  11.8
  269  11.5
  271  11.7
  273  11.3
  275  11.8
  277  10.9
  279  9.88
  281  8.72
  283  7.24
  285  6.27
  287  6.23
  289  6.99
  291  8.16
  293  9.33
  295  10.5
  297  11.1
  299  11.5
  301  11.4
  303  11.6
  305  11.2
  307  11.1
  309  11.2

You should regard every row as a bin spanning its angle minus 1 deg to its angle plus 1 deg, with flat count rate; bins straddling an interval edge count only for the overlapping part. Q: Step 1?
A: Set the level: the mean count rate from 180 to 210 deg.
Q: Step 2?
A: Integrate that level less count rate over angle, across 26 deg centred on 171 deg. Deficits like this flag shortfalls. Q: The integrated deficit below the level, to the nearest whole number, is -51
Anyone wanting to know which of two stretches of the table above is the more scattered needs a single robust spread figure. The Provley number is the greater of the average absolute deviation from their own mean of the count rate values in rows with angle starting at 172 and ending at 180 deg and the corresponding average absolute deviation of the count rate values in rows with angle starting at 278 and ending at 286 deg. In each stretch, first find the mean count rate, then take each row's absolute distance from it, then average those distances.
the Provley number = 1.27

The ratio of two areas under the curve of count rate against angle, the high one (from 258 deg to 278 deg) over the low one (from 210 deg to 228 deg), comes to 1.6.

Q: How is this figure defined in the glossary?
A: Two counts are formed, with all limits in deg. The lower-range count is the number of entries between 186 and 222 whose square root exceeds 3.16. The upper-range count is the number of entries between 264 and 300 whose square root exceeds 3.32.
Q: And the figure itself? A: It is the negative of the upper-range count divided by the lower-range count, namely -1.6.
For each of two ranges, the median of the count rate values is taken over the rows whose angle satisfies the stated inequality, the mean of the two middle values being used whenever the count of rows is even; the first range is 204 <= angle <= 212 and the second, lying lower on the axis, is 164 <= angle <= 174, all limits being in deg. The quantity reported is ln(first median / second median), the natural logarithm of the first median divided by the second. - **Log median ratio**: -0.59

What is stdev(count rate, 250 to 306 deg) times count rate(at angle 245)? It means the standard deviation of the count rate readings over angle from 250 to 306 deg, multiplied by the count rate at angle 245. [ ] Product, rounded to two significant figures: 26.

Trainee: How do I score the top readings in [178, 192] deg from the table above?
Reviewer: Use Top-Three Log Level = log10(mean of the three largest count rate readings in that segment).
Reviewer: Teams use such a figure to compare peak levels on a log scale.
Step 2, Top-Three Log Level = 1.08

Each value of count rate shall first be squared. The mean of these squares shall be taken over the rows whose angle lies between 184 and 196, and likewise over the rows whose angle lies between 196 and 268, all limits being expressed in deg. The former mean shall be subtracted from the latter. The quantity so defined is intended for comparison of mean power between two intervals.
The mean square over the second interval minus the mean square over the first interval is -10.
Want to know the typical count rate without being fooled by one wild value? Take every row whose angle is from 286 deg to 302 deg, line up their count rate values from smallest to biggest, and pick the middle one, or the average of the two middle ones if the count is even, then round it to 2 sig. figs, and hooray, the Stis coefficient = 9.9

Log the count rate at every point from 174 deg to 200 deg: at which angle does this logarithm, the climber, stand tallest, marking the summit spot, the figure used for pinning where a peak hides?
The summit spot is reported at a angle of 185 deg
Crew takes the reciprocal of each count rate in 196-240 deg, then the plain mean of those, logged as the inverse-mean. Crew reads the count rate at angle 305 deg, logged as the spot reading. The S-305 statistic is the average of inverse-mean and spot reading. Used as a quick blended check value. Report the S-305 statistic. 5.66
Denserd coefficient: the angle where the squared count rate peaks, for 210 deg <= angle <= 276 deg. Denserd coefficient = 247 deg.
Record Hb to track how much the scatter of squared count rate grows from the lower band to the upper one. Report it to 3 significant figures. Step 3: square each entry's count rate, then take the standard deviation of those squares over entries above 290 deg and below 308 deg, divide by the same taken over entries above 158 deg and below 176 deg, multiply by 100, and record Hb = 577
